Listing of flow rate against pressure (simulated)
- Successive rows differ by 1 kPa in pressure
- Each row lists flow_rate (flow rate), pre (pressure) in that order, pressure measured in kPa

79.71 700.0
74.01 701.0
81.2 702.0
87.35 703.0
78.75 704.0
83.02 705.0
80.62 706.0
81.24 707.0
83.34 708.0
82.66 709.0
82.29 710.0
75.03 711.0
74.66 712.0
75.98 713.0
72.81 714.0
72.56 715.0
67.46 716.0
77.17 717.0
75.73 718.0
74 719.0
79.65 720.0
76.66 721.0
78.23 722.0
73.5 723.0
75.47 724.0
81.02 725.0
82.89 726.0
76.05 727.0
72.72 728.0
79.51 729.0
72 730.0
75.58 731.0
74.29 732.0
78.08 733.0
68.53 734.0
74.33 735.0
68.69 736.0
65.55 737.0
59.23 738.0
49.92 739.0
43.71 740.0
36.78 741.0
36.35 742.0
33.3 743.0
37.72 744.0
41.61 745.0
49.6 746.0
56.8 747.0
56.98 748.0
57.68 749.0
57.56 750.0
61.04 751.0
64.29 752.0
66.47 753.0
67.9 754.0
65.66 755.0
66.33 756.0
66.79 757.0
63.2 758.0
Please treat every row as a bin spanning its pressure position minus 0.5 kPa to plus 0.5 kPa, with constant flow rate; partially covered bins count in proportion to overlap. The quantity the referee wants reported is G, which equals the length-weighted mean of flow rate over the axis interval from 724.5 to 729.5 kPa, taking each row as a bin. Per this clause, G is 78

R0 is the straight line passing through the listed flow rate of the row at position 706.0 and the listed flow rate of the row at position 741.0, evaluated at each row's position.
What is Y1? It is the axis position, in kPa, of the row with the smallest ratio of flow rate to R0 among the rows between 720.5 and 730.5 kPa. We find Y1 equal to 723.0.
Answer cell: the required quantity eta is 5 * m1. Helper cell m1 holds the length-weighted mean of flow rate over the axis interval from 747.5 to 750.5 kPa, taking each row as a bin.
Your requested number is 287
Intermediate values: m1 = 57.4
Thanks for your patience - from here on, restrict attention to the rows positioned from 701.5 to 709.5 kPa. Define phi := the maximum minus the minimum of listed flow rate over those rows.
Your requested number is 9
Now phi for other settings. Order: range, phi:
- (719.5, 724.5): 6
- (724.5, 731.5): 11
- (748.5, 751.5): 3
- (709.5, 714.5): 9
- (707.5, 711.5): 8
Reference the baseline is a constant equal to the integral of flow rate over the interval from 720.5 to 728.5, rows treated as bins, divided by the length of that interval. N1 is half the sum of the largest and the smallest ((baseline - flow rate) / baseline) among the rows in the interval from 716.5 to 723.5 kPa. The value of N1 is 0.01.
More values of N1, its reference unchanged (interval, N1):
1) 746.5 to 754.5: 0.19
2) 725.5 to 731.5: 0.00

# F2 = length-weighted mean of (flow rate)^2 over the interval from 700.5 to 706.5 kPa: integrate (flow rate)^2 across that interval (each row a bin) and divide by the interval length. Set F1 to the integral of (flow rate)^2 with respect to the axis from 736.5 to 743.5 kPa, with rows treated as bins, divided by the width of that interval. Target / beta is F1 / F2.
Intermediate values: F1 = 2284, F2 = 6549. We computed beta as 0.3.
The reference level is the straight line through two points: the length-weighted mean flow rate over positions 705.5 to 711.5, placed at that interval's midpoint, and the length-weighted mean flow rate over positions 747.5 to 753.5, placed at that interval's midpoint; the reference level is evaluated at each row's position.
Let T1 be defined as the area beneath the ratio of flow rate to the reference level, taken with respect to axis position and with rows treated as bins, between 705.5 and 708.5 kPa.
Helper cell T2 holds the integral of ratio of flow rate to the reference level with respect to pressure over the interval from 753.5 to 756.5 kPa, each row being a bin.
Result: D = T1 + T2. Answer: 6.42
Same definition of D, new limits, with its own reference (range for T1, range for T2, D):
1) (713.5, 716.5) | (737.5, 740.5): 5.04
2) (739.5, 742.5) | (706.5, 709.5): 4.84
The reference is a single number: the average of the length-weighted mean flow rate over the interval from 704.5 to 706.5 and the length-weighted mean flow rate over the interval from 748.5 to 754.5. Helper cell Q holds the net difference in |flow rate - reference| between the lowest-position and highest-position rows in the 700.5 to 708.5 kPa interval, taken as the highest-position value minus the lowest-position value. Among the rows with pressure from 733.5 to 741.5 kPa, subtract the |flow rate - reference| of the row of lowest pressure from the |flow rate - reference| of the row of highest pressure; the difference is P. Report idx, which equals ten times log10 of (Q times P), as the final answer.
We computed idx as 25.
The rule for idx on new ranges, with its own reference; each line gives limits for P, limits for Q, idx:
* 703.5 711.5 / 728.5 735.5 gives 13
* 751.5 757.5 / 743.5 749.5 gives 17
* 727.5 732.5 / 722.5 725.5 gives 11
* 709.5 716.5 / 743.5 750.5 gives 20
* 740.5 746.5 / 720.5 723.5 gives 16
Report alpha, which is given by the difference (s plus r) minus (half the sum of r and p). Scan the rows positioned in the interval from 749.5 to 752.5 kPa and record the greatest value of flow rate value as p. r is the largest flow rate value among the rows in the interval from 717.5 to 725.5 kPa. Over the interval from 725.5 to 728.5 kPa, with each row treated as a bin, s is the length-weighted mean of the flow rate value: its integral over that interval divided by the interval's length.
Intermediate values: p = 64.29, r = 81.02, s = 77.2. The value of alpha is 86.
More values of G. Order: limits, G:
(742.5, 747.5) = 44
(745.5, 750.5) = 56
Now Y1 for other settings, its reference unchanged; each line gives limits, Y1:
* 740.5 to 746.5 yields 743.0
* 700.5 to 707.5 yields 701.0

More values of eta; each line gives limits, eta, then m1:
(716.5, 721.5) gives 383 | 76.6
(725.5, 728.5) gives 386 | 77.2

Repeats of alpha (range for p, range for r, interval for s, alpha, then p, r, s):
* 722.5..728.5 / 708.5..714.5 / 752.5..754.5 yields 67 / 82.89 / 82.66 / 67.2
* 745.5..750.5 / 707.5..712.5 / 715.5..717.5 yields 85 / 57.68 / 83.34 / 72.3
